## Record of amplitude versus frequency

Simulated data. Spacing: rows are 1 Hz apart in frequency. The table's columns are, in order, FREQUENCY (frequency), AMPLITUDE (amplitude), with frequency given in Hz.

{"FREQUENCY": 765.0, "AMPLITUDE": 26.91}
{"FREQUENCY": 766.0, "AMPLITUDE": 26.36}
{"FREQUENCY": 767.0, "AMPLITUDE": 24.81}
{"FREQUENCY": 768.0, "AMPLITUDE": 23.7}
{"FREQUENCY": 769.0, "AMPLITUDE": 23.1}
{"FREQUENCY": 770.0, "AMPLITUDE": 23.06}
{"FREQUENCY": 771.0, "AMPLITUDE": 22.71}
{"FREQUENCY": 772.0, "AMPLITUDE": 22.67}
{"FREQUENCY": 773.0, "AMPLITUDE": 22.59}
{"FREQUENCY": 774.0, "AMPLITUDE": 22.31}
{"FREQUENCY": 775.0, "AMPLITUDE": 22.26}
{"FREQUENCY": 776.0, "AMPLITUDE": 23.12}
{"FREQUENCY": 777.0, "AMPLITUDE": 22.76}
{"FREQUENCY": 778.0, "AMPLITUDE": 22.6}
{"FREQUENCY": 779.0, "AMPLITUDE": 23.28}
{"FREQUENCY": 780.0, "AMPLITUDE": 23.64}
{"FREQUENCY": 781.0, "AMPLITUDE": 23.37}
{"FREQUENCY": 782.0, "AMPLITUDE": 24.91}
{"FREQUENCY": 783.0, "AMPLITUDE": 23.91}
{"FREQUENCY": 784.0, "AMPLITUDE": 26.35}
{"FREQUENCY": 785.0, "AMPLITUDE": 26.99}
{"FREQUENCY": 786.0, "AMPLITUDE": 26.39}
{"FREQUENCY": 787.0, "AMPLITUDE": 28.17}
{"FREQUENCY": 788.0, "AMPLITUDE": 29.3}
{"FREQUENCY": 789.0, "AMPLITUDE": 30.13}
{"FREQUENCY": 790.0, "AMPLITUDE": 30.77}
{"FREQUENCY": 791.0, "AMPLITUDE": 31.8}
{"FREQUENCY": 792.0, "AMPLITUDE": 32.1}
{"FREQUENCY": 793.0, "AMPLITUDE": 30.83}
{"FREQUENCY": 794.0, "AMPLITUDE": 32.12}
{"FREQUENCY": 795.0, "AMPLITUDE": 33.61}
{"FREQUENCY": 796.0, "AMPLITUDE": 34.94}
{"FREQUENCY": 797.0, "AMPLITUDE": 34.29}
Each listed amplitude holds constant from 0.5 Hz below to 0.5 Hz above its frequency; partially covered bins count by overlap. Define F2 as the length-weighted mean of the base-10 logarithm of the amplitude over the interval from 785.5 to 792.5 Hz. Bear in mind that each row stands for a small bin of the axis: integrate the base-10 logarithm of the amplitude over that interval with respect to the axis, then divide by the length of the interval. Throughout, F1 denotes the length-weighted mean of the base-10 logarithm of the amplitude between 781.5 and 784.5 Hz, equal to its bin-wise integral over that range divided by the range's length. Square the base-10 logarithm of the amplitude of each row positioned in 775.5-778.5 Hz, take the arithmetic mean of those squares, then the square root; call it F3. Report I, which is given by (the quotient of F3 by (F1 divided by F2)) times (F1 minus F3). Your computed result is 0.06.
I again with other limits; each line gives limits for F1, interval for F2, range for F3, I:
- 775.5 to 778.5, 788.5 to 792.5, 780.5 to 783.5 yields -0.03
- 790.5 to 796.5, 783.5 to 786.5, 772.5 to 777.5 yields 0.20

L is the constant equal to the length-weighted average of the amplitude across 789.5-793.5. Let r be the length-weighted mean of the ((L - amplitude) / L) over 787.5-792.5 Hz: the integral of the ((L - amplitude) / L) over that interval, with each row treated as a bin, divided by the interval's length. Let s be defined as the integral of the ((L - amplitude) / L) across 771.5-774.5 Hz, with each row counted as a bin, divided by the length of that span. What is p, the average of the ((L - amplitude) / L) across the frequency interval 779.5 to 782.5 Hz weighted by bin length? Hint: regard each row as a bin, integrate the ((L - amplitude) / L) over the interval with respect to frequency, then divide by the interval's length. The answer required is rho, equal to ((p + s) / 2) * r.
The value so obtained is 0.0046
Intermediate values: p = 0.24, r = 0.02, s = 0.282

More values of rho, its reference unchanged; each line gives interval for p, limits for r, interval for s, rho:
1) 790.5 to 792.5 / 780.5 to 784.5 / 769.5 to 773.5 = 0.0275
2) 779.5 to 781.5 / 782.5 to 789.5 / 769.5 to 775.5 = 0.0343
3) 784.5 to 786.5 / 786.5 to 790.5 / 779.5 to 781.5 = 0.0114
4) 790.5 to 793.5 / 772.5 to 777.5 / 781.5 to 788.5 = 0.0205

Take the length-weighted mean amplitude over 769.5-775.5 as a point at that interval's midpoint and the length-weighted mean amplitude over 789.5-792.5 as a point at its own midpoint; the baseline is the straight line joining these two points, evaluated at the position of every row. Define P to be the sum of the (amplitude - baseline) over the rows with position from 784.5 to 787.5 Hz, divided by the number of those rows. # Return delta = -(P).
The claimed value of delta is 2.0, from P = -2.0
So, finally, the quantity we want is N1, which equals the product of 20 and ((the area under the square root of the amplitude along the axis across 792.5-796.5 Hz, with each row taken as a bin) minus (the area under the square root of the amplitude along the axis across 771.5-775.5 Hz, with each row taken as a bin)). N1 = 79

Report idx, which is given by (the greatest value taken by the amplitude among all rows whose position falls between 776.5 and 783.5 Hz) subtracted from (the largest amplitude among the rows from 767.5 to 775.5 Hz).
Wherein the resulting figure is -1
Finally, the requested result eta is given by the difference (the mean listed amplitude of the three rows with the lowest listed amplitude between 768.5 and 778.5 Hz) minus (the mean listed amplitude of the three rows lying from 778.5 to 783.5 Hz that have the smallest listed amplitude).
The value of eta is -1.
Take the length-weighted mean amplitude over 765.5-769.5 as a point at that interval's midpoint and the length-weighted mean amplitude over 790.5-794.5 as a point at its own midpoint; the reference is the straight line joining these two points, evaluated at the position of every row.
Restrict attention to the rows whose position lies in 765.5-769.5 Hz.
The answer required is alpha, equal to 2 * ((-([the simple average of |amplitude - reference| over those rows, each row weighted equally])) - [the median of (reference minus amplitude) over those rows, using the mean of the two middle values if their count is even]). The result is -3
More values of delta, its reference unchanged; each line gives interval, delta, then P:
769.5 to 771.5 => -1.3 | 1.3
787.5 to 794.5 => 0.5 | -0.5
